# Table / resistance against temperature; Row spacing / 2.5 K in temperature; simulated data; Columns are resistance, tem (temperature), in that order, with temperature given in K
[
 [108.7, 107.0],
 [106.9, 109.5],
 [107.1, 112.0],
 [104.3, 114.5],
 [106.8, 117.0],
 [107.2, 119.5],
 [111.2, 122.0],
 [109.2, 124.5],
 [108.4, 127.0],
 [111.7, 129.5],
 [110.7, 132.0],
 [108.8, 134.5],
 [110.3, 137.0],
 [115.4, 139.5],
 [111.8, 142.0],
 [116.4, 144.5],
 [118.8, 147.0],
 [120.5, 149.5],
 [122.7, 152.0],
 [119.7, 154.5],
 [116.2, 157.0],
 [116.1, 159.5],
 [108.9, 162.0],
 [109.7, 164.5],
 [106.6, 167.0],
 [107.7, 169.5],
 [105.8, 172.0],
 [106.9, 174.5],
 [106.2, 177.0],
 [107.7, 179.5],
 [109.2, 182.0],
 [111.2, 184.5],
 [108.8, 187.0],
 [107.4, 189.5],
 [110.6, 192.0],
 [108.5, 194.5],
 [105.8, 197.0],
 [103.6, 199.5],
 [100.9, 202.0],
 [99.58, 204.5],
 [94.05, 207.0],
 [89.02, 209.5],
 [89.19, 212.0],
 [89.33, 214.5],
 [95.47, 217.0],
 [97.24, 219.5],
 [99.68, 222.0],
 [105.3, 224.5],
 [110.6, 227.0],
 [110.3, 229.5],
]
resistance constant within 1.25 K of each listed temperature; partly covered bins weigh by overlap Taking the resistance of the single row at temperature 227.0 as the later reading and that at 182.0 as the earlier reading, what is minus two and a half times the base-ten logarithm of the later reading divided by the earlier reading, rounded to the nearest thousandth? -0.014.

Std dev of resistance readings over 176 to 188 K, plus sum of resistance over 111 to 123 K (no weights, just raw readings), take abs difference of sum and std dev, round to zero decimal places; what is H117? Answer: 535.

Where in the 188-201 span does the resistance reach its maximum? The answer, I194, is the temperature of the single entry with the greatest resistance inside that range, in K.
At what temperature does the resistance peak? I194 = 192.0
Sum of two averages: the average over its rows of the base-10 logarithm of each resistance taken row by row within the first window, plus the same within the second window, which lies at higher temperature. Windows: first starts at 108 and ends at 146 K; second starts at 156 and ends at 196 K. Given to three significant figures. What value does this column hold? 4.08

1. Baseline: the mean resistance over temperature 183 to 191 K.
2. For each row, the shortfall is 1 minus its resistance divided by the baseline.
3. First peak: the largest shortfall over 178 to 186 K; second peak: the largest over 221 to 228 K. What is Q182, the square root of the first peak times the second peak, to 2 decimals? 0.03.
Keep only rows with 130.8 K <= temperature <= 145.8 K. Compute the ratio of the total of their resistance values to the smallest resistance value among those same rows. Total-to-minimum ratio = 6.2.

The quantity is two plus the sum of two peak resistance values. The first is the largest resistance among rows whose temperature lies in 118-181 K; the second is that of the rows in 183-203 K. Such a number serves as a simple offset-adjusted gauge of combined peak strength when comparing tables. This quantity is 236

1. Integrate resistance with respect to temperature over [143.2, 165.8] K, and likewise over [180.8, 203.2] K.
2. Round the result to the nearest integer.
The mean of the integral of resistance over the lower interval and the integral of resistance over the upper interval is 2519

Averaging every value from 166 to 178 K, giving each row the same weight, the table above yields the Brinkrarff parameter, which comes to 107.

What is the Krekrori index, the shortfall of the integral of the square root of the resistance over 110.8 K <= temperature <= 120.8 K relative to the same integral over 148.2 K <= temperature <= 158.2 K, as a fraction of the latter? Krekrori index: 0.058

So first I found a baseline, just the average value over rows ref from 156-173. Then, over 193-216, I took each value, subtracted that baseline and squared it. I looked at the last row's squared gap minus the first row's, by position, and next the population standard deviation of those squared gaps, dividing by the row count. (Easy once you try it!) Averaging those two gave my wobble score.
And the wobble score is 305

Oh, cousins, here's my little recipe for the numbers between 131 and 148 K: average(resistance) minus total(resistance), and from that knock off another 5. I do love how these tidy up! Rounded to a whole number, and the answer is -684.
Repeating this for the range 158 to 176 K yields -658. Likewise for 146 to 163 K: -710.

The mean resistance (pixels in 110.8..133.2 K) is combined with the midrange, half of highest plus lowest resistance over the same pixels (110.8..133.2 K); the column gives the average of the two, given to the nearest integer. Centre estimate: 108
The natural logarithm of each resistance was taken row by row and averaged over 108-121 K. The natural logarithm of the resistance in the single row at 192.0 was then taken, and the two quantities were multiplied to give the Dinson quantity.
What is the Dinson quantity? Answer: 21.97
